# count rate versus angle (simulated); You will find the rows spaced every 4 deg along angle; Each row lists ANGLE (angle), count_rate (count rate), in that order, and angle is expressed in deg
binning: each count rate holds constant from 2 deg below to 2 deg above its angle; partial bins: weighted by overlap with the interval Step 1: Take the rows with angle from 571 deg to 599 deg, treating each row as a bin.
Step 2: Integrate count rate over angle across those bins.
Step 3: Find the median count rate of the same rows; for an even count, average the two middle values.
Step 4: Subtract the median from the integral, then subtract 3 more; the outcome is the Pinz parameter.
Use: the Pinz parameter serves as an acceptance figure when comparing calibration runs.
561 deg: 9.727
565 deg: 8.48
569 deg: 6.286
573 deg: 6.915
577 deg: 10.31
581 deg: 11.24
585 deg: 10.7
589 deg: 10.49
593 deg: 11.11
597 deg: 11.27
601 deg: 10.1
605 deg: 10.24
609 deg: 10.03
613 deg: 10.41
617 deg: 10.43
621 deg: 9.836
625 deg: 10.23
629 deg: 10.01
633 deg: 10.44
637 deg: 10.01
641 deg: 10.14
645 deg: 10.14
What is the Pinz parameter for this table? 274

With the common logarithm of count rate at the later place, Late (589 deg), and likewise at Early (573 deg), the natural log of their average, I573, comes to -0.072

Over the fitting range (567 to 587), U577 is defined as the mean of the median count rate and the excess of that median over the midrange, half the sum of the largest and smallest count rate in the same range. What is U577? 5.93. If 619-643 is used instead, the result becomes 5.01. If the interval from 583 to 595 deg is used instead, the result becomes 5.30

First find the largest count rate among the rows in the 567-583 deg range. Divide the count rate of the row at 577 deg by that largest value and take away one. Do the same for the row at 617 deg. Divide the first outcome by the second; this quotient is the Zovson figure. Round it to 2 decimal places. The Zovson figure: 1.15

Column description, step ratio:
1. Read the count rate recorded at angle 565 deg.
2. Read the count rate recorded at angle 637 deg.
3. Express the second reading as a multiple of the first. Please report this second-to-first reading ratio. 1.18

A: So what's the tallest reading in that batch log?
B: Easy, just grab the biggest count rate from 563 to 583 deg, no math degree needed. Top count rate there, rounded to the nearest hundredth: 11.24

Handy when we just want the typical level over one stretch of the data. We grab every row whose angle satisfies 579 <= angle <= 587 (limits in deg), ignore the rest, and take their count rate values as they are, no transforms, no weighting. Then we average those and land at 11.0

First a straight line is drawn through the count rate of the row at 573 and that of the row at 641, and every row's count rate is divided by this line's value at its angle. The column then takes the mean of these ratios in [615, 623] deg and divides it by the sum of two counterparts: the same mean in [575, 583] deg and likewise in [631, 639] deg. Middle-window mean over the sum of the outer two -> 0.44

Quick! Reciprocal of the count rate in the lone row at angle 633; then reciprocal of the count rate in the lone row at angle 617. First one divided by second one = 1.0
